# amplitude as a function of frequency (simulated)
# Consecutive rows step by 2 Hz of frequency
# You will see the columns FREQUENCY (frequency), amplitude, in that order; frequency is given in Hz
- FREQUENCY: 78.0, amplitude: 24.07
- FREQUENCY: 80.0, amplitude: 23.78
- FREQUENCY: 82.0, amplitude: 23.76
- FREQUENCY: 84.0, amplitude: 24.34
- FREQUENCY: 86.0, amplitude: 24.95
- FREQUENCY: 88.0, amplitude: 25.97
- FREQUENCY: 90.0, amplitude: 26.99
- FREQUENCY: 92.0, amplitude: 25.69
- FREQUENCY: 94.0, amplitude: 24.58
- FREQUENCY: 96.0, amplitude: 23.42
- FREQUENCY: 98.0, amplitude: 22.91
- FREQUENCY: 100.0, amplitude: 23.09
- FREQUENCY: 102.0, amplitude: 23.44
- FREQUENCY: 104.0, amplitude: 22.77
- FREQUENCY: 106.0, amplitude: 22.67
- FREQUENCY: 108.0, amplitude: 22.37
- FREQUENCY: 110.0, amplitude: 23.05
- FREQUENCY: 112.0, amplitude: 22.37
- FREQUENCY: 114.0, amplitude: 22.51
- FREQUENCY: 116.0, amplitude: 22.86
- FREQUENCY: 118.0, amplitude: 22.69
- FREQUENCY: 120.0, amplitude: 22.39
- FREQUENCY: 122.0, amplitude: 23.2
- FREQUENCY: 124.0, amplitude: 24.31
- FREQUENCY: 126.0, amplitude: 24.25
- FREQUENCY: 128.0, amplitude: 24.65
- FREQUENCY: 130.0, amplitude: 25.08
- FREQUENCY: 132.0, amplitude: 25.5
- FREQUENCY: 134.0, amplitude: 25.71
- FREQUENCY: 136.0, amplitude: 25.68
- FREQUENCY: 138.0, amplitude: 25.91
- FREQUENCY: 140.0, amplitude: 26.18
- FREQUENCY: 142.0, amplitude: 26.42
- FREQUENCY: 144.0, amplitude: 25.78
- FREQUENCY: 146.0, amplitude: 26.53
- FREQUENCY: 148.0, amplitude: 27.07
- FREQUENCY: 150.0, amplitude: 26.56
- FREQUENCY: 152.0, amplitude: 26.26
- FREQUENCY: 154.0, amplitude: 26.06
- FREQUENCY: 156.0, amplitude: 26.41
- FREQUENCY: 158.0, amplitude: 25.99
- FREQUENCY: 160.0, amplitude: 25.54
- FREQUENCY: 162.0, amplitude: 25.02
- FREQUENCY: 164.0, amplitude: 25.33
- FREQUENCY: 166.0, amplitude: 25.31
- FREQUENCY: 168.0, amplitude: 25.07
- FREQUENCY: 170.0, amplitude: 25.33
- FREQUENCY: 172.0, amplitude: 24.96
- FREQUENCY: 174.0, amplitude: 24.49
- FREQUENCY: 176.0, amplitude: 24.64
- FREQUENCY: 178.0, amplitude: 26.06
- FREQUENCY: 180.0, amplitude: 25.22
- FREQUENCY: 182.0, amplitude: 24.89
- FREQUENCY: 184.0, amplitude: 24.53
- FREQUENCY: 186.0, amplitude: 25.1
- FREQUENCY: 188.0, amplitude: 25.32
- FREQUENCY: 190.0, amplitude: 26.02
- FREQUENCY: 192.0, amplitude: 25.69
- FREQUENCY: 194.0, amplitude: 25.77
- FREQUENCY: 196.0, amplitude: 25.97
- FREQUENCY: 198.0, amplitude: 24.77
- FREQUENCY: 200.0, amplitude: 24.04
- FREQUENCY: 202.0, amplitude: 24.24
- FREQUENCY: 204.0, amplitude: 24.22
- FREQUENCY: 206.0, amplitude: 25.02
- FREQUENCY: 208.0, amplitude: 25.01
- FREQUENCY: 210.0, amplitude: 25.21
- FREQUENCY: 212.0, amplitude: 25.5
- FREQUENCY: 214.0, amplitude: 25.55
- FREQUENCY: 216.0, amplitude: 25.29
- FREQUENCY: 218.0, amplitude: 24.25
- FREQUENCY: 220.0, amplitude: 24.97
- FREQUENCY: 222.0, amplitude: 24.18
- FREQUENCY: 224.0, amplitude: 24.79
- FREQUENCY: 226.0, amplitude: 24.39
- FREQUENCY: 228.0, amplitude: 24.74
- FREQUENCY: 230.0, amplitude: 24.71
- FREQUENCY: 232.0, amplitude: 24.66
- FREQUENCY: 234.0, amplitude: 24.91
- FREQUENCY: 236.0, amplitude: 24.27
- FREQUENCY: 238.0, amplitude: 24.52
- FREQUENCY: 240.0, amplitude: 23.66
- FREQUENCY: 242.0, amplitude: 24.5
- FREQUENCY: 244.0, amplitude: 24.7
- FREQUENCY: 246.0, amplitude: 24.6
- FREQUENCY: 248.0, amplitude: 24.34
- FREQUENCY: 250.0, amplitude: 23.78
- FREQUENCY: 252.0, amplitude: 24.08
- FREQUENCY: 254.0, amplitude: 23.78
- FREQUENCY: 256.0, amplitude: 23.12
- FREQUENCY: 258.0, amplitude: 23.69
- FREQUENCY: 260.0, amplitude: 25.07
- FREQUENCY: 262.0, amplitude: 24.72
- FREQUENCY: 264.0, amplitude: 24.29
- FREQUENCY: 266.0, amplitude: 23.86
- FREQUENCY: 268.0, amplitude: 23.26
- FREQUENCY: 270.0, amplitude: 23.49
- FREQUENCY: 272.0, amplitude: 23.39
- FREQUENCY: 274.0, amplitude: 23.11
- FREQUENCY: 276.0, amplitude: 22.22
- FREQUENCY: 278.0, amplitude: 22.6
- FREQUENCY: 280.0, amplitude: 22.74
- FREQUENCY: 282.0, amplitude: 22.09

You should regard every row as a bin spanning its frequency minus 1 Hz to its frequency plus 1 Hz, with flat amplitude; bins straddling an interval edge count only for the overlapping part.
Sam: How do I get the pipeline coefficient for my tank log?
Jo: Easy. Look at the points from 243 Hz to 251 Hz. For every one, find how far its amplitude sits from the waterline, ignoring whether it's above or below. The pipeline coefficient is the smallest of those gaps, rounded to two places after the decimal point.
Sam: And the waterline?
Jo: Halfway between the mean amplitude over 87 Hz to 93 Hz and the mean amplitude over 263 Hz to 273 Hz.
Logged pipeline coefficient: 0.24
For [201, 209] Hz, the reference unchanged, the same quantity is 0.07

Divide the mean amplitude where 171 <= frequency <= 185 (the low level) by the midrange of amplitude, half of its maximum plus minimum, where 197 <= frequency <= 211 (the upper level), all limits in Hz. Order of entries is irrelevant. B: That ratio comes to 1.01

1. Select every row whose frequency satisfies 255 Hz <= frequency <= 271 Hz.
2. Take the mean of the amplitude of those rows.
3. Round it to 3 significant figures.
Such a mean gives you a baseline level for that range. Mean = 23.9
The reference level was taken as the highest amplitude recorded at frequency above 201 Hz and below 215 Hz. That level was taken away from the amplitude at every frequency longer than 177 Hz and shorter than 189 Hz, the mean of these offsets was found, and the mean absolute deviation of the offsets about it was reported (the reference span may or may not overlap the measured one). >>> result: 0.3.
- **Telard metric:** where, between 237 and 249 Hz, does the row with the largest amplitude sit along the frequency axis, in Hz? 244.0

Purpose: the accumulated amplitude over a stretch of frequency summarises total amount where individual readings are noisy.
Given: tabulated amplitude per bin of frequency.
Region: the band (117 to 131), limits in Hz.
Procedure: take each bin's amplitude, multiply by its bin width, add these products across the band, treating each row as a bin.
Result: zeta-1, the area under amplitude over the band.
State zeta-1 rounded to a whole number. 333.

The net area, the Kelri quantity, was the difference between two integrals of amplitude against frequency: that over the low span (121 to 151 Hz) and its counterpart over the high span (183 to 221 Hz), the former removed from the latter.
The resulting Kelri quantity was 187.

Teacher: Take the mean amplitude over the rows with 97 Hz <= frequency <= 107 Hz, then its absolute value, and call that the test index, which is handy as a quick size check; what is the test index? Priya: 23.0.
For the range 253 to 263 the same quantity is 24.1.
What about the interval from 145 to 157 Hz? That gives 26.5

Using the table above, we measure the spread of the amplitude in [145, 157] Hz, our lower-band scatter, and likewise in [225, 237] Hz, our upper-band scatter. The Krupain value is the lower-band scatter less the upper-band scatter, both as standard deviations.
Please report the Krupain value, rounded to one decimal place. 0.1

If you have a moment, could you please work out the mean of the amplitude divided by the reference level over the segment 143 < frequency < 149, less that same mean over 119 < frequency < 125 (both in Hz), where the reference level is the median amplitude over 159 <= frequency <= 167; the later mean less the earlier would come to 0.12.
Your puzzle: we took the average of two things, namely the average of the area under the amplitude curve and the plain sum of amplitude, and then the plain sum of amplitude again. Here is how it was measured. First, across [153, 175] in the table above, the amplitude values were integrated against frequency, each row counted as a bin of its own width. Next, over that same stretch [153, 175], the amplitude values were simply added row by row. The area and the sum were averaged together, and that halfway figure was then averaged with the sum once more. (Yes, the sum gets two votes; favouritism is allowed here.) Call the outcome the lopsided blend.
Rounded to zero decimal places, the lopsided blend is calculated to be 349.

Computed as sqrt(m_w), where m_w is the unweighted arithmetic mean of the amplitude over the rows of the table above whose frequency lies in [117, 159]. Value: 5.04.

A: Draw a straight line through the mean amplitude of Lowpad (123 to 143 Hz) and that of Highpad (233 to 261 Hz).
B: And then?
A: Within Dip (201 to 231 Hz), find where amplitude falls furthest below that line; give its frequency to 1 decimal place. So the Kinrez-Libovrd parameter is 202.0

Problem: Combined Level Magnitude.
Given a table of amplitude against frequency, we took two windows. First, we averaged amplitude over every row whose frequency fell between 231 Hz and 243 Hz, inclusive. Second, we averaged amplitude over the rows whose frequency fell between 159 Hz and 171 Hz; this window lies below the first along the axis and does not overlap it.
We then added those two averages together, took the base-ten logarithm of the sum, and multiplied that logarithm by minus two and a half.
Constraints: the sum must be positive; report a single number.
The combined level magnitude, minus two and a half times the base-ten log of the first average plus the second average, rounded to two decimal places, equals -4.24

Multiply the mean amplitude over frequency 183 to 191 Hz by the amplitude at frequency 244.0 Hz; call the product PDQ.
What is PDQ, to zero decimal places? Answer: 623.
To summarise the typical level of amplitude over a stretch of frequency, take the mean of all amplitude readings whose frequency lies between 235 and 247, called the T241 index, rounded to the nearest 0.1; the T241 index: 24.4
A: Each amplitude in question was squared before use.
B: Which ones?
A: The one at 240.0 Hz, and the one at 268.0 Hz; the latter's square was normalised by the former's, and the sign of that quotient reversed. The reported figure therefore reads -0.97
